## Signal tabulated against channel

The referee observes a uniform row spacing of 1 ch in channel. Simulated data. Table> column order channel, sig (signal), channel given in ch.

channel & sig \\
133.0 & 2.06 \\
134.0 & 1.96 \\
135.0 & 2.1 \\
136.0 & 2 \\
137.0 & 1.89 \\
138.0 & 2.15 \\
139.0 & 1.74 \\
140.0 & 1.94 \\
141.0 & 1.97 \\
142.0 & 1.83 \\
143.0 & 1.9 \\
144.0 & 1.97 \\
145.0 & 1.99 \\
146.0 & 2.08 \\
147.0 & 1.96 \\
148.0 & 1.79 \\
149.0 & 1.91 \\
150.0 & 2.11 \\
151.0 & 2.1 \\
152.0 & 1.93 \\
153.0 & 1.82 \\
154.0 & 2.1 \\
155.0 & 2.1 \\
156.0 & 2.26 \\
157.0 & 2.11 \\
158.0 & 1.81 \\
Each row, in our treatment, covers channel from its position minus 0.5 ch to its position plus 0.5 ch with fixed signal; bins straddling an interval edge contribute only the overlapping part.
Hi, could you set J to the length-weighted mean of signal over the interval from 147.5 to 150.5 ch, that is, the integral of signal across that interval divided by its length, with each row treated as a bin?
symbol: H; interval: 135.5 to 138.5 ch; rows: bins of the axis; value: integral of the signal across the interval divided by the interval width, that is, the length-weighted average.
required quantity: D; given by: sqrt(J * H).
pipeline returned 1.97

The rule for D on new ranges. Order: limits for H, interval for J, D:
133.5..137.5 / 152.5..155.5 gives 2.00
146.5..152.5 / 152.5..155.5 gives 1.99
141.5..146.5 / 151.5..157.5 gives 2.00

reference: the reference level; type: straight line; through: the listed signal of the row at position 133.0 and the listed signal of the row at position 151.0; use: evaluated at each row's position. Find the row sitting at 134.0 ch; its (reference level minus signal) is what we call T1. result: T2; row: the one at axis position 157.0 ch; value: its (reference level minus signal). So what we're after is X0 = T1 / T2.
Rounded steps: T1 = 0.10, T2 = 0.00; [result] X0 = 30.7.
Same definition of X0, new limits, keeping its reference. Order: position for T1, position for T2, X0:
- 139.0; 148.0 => 1.1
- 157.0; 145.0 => 0.0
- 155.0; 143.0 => 0.0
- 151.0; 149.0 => 0.0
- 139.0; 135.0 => -9.4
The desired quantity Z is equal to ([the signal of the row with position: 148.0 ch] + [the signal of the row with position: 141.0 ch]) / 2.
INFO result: 1.88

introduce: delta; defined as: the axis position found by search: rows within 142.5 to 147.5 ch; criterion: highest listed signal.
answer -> 146.0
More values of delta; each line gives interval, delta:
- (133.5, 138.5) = 138.0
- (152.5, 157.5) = 156.0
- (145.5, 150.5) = 150.0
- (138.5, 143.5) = 141.0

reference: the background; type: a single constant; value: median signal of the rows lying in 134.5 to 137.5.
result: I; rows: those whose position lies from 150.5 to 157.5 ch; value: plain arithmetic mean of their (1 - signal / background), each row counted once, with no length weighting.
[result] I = -0.030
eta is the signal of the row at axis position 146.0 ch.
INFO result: 2.08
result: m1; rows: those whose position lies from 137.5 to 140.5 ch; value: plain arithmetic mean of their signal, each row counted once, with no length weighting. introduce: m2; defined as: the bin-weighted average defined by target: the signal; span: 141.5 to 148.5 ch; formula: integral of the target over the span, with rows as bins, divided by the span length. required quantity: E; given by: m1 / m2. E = 1.01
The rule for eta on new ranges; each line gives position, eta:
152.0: 1.93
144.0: 1.97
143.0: 1.9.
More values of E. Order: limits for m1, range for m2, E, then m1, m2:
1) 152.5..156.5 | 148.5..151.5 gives 1.01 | 2.070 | 2.04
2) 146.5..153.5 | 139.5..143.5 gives 1.02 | 1.946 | 1.91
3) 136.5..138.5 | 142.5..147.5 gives 1.02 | 2.020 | 1.98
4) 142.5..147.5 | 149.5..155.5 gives 0.98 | 1.980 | 2.03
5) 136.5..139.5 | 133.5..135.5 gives 0.95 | 1.927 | 2.03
